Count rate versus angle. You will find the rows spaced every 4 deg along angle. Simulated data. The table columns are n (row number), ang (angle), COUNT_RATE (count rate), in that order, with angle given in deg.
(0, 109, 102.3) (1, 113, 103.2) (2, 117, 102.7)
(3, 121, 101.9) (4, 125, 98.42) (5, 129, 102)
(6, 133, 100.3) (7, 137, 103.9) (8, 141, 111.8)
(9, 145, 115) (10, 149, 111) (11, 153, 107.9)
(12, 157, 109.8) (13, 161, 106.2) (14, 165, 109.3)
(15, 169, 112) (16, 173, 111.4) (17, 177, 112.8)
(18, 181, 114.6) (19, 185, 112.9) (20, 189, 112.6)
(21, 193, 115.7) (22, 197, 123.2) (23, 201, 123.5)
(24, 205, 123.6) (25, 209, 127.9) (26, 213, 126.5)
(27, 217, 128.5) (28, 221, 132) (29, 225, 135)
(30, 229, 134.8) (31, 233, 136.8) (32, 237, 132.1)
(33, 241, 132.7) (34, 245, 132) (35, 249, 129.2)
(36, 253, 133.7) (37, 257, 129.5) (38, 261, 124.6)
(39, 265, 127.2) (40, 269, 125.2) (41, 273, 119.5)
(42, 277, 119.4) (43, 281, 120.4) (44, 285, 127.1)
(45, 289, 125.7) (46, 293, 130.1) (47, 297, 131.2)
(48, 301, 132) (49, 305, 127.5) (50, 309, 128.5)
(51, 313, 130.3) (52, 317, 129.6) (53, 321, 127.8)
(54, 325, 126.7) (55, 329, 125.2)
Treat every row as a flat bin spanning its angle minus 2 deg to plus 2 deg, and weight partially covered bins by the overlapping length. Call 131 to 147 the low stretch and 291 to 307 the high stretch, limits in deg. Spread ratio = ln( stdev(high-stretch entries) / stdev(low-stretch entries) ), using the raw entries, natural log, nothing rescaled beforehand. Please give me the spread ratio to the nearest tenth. -1.2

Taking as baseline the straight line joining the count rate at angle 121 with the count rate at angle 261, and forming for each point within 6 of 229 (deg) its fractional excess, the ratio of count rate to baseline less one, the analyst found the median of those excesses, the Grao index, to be 0.137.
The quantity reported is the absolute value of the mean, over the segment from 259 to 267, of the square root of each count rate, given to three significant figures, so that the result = 11.2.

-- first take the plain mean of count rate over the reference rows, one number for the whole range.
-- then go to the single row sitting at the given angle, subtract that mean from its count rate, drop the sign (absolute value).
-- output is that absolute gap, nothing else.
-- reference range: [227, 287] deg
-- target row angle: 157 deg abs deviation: 18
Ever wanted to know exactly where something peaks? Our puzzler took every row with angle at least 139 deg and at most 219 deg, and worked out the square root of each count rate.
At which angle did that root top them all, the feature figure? 217 deg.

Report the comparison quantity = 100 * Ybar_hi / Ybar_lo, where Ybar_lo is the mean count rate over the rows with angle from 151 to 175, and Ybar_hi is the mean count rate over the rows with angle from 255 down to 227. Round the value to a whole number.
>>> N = 122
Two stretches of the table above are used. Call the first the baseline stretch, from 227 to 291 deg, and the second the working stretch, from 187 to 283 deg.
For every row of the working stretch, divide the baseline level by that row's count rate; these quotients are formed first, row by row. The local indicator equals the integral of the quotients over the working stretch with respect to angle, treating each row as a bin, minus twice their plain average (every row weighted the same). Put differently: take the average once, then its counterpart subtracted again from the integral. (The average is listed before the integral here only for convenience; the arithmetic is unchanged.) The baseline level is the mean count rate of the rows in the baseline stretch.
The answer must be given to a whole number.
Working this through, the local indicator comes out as 95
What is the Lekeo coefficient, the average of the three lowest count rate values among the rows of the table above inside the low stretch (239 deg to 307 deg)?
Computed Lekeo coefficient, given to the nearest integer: 120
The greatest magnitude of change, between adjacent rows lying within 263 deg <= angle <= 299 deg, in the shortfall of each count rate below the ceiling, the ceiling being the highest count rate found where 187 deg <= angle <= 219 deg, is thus 7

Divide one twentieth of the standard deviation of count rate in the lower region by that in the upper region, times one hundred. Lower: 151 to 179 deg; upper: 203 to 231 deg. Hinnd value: 2.7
